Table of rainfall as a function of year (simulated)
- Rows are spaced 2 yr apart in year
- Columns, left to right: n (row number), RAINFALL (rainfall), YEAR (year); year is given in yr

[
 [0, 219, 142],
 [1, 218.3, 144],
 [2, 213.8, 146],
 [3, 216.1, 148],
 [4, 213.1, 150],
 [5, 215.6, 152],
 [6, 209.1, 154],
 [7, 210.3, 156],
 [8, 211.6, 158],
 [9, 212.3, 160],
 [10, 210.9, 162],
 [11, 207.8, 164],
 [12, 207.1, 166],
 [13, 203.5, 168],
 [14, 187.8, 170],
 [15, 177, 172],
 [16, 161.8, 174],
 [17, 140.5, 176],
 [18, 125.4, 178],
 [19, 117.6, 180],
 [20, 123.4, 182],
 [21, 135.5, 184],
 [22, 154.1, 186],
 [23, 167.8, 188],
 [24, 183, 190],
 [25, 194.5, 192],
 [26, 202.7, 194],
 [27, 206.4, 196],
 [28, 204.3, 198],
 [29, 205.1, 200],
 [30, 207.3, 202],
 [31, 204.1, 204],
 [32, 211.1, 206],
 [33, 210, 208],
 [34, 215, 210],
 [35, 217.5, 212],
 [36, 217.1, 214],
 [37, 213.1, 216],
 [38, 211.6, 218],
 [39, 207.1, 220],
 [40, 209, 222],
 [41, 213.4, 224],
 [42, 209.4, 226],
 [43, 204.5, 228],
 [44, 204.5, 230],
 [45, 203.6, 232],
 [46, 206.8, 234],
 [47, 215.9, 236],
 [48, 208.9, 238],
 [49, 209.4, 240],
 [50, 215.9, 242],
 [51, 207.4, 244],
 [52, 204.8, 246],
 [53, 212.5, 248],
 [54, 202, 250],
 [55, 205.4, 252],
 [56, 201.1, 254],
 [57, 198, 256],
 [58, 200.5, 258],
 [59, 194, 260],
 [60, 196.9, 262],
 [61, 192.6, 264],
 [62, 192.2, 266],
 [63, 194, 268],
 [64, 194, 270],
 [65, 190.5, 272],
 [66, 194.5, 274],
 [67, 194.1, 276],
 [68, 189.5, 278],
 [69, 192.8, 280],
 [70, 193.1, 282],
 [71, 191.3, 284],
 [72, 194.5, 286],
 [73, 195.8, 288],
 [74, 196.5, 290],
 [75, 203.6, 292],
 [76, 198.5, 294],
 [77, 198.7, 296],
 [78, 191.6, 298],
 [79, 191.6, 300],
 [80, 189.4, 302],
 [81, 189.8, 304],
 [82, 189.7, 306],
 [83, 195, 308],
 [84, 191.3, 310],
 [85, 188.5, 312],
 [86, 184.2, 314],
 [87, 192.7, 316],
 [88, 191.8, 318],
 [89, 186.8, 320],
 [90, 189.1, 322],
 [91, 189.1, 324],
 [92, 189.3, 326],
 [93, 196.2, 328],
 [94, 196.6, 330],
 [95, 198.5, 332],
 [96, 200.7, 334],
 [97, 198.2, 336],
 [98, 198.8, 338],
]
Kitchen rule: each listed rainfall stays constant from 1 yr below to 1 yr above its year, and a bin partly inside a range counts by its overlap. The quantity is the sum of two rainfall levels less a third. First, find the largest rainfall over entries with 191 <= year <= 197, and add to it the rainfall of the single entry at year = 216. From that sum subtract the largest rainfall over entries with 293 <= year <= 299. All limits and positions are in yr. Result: 221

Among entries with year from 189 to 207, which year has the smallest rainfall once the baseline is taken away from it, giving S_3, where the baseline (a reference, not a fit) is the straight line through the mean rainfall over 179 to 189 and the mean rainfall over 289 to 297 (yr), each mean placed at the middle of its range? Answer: 190 yr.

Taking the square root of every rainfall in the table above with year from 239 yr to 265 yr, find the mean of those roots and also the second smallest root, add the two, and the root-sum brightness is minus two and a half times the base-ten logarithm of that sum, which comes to -3.62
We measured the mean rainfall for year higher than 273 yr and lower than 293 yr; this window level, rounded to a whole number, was 195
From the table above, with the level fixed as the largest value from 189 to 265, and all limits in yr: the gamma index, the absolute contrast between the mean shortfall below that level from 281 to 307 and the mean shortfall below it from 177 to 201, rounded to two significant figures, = 26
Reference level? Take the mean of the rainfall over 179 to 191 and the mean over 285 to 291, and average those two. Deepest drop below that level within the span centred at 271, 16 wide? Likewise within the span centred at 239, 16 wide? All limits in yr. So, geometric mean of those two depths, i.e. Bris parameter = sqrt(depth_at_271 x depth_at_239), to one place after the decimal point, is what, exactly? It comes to 24.3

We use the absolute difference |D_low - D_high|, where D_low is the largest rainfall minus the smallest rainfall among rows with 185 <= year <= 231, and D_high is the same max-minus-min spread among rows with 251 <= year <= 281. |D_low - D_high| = 47.5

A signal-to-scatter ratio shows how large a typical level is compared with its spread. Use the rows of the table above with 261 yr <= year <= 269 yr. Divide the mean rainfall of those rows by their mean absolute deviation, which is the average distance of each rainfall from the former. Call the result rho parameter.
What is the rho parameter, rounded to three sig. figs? 127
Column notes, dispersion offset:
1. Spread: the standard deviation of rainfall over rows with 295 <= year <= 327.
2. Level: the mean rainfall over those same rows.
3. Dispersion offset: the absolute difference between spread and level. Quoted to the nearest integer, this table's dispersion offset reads 187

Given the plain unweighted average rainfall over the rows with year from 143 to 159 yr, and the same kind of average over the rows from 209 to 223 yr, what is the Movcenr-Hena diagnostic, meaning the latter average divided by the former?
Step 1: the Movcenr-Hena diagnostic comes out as 1.00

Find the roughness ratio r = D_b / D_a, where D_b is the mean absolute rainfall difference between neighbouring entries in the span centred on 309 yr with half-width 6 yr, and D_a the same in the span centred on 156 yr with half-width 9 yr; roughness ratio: 1.32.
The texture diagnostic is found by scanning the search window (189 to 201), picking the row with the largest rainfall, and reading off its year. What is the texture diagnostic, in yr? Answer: 196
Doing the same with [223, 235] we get 224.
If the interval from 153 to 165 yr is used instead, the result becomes 160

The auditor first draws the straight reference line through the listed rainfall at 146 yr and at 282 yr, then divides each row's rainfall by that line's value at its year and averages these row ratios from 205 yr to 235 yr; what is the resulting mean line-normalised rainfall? 1.04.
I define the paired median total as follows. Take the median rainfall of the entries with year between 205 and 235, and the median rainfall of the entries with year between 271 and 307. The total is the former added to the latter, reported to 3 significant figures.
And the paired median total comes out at 403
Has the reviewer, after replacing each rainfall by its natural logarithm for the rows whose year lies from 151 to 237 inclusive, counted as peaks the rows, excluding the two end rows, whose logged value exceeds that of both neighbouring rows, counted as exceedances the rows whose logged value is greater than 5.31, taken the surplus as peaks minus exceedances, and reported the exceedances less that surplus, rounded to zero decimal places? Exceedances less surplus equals 56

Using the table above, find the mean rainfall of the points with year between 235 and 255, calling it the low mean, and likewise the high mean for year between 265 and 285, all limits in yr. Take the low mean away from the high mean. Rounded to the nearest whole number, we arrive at -16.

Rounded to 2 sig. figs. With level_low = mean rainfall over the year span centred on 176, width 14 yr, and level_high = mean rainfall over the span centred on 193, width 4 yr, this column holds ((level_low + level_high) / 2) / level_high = 0.87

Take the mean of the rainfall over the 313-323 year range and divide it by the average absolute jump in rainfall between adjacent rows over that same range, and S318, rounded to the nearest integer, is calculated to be 45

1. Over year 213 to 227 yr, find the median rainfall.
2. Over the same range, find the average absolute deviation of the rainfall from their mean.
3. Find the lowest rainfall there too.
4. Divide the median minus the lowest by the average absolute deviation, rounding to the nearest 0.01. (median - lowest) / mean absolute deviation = 1.73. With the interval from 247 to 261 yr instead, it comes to 1.76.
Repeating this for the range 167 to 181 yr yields 1.65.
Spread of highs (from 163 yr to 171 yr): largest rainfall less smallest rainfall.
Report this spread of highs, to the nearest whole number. 20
